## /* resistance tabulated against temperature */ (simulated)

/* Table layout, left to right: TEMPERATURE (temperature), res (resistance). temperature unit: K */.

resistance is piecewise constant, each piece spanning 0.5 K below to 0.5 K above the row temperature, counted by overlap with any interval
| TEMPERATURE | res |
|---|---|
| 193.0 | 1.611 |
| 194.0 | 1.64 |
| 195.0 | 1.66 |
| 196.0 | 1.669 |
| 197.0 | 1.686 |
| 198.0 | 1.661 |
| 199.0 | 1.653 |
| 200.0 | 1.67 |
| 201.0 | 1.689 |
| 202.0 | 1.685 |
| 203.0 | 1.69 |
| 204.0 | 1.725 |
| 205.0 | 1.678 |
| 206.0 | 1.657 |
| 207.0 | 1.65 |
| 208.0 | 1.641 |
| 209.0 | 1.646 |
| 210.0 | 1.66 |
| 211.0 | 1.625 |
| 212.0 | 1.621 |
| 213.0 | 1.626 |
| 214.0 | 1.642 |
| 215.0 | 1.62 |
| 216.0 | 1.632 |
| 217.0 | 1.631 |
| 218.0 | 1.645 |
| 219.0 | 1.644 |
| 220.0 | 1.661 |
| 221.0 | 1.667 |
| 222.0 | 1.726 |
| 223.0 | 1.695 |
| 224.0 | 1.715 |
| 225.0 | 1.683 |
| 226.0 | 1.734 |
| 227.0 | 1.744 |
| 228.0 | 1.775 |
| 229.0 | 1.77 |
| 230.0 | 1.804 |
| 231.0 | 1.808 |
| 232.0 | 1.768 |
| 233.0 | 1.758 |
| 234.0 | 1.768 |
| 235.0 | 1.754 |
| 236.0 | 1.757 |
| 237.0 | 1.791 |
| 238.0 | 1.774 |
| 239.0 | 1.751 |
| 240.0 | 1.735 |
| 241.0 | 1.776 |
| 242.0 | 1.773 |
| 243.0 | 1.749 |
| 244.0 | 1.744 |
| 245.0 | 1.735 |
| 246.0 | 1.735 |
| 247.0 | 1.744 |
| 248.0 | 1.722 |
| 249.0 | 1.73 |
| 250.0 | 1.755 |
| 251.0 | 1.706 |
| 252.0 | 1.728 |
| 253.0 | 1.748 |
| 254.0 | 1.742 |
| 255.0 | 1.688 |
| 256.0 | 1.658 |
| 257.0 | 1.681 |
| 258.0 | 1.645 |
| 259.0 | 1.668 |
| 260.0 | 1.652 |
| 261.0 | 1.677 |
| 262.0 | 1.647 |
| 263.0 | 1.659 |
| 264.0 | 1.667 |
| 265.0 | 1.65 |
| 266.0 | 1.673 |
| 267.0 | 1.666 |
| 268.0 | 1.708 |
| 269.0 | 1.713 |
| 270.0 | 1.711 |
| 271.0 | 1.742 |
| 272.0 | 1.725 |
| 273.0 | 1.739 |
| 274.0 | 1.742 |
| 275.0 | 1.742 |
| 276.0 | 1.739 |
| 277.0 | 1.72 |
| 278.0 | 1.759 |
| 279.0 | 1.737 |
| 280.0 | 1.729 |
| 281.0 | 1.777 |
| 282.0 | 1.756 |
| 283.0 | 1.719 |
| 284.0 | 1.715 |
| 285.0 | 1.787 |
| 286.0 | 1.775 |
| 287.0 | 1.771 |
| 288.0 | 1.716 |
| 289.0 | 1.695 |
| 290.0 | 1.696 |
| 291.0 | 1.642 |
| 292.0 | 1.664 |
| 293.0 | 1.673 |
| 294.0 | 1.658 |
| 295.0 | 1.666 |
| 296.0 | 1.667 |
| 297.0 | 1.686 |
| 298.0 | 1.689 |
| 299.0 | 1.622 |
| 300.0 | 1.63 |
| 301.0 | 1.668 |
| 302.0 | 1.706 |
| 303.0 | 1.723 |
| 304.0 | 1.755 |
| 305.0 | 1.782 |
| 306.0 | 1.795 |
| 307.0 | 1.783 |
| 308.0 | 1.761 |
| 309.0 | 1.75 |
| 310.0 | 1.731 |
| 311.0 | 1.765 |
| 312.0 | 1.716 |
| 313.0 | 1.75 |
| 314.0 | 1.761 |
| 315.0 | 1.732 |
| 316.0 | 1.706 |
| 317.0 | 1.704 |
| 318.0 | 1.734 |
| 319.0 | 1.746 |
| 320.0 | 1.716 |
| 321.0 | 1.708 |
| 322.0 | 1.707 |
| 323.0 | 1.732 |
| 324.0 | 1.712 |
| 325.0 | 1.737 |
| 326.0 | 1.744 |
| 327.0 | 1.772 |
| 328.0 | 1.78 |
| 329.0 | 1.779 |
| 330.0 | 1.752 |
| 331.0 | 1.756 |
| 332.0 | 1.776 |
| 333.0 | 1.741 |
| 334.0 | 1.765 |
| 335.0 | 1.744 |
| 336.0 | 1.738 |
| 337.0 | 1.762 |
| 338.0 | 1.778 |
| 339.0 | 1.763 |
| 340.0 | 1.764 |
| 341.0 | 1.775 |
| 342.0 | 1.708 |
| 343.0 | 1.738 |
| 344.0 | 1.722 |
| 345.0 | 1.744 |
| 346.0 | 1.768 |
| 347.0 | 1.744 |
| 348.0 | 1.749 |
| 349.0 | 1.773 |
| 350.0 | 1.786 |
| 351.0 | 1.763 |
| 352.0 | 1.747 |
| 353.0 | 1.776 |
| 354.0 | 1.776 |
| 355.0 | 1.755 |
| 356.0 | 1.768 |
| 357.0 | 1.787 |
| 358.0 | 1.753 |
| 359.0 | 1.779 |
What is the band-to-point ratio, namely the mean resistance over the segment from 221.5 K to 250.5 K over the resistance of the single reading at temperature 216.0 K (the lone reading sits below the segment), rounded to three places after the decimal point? 1.073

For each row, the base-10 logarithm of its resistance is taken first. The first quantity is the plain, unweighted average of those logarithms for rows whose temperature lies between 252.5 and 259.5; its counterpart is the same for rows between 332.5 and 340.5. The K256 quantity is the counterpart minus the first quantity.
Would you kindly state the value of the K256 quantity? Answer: 0.017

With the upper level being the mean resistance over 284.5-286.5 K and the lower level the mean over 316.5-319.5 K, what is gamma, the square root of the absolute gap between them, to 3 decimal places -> 0.230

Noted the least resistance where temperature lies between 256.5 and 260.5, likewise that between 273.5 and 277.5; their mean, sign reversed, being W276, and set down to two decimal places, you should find -1.68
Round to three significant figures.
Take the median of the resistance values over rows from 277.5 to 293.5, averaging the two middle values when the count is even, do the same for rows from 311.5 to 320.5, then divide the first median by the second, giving 0.995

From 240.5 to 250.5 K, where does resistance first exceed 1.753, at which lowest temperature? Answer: 241.0 K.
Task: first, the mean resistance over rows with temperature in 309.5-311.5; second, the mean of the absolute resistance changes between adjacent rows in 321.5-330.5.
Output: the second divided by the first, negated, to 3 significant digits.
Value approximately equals -0.0101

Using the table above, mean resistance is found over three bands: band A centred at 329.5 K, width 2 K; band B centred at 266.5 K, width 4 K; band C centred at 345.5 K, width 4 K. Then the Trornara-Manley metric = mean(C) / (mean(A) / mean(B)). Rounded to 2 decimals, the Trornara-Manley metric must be 1.65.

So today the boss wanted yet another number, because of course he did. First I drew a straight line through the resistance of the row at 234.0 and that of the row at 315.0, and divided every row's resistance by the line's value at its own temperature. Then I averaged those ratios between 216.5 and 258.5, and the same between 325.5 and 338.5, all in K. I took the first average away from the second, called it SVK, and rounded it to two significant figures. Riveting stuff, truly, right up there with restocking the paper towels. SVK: 0.042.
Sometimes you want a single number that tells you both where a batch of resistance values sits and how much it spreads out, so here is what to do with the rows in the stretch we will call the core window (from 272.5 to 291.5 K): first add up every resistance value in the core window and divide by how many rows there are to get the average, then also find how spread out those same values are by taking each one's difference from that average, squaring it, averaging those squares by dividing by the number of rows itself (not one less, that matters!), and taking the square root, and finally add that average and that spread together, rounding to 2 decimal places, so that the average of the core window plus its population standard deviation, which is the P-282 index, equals 1.77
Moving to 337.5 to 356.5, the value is 1.78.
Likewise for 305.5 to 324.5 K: 1.76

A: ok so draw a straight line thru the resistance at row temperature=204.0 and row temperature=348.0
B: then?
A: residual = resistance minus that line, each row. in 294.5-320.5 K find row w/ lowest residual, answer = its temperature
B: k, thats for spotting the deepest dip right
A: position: 299.0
